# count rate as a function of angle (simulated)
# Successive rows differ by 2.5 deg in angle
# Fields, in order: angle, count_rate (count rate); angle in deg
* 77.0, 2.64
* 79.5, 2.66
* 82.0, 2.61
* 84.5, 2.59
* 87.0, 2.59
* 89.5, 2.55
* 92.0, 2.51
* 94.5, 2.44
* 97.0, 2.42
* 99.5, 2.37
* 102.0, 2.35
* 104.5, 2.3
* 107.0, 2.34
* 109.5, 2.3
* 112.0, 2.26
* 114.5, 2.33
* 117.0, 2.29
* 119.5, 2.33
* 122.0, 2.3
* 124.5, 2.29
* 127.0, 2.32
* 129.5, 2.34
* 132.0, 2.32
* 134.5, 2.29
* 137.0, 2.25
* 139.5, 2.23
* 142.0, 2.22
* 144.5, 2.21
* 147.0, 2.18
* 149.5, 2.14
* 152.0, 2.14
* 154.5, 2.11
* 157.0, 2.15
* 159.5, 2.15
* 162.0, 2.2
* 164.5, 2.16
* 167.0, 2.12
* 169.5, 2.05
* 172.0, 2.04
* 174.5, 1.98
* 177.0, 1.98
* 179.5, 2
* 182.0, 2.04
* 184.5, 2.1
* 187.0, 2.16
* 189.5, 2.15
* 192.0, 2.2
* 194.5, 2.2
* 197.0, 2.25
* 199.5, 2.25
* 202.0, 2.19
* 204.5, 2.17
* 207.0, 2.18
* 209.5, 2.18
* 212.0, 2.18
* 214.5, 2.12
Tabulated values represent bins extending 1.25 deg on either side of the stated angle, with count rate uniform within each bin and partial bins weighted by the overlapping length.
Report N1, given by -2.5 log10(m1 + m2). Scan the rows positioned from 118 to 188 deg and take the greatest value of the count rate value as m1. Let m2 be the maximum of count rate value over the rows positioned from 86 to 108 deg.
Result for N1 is -1.732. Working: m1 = 2.34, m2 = 2.59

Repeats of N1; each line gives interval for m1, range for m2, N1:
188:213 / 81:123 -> -1.717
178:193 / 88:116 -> -1.692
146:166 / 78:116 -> -1.717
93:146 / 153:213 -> -1.678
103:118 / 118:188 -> -1.676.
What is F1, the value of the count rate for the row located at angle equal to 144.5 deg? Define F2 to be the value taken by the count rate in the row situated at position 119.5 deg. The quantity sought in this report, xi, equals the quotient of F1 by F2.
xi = 0.95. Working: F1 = 2.21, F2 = 2.33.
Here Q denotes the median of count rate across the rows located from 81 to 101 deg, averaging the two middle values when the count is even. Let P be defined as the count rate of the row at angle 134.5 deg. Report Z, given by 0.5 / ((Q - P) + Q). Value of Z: 0.18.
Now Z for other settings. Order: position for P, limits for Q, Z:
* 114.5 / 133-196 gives 0.25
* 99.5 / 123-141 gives 0.23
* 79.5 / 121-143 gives 0.26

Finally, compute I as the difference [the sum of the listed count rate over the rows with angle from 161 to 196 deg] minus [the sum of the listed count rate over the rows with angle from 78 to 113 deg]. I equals -5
